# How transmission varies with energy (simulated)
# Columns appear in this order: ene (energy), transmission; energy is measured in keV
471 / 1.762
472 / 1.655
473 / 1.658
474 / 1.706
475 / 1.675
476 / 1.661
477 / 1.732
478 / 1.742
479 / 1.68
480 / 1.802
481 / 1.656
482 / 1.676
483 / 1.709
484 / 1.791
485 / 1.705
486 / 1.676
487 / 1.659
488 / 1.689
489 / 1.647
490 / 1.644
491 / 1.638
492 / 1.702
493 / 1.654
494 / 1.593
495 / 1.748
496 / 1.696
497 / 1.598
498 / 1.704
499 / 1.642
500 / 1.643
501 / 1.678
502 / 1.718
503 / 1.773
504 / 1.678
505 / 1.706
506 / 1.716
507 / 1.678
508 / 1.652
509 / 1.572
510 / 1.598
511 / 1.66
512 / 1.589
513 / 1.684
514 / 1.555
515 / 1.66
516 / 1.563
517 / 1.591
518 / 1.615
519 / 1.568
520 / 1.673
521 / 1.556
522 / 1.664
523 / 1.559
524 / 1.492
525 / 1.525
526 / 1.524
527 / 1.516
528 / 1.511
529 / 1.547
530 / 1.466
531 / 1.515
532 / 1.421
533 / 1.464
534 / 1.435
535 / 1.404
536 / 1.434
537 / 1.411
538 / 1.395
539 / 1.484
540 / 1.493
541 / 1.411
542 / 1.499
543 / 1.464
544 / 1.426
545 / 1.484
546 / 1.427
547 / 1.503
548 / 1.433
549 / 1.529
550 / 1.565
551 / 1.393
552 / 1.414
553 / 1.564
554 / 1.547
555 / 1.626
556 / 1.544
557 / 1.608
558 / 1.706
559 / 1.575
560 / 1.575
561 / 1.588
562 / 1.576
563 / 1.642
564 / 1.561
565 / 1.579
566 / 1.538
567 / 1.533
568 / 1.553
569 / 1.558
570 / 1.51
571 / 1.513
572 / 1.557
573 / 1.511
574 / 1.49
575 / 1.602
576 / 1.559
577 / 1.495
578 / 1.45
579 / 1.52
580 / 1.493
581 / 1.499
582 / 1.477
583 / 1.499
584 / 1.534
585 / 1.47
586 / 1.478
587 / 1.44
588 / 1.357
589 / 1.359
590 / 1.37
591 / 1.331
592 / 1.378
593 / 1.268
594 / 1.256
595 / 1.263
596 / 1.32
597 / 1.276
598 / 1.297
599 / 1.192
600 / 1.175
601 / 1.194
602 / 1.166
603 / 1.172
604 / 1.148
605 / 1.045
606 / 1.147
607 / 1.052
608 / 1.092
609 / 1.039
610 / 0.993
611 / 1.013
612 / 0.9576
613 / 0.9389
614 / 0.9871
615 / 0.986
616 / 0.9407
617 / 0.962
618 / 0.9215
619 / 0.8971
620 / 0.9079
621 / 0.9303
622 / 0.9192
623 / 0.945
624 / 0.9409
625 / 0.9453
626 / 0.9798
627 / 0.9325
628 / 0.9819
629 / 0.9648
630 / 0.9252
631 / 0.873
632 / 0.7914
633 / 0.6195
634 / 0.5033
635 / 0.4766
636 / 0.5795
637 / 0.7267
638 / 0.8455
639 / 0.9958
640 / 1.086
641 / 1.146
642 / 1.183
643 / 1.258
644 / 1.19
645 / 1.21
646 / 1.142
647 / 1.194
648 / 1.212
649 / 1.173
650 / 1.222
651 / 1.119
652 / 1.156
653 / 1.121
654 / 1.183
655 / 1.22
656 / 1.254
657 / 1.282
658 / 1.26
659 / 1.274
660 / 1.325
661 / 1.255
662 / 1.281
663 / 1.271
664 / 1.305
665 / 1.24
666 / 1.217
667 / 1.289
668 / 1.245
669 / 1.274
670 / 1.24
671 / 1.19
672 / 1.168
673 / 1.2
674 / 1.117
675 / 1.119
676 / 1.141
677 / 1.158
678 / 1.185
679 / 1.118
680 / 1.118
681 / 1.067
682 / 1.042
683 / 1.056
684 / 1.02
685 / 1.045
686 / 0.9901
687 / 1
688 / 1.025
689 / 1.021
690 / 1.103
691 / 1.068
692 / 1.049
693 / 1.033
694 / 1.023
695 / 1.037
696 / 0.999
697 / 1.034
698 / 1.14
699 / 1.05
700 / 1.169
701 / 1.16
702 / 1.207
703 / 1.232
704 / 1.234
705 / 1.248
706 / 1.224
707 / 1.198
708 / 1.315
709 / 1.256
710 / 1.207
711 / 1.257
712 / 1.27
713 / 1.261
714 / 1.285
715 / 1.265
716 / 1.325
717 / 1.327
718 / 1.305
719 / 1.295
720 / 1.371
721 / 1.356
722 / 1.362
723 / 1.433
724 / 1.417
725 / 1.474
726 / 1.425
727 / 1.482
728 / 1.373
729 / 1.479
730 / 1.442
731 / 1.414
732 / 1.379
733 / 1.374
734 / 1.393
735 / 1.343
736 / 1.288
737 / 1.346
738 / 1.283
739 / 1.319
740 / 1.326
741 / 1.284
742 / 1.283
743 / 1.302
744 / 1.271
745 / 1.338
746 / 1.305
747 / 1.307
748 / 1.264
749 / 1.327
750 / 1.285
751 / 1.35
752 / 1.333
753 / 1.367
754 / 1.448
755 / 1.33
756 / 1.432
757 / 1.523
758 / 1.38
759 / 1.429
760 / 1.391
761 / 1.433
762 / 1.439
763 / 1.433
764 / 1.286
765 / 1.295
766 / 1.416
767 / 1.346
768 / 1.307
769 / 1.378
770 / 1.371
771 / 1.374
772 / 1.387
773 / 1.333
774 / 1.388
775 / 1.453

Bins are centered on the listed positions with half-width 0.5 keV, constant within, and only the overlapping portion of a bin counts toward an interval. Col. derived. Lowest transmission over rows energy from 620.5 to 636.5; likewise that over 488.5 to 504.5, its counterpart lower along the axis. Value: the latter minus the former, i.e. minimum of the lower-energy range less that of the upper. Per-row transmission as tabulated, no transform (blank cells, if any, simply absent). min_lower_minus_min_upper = 1.1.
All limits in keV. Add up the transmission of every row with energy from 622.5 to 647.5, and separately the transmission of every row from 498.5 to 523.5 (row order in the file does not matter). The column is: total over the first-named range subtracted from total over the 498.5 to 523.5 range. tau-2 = 18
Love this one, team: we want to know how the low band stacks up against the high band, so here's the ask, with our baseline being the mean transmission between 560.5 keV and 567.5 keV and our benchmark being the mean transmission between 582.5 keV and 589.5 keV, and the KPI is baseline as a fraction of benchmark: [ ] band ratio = 1.09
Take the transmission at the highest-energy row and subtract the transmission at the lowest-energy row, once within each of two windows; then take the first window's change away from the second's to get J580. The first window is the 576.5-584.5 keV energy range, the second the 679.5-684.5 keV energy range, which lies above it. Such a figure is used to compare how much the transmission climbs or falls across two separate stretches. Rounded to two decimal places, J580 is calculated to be -0.14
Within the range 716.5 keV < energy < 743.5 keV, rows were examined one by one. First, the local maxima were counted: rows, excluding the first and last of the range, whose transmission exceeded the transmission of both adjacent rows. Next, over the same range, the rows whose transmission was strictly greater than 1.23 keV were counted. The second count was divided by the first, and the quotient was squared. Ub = 11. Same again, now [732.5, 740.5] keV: 16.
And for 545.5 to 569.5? 9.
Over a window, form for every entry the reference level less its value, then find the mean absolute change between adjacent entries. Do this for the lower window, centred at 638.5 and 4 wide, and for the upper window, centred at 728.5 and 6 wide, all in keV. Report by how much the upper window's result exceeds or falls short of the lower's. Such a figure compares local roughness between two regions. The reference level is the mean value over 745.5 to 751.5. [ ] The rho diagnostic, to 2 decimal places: -0.05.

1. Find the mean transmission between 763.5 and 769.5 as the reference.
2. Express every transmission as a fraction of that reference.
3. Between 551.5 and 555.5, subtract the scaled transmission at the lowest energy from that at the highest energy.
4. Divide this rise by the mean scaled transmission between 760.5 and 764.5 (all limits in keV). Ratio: 0.152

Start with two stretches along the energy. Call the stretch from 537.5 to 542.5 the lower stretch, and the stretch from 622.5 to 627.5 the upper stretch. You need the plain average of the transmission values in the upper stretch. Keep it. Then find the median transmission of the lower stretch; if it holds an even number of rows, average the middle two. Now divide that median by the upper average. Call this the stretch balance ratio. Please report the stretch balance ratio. 1.6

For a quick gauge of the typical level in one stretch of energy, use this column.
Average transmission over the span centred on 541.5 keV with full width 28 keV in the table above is 1.5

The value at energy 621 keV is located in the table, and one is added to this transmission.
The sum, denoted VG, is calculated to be 1.93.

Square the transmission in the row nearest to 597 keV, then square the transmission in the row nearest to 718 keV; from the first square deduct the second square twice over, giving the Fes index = -1.8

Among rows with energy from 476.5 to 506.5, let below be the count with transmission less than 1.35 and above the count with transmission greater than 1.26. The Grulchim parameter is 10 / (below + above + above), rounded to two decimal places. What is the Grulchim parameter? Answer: 0.17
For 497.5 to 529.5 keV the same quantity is 0.16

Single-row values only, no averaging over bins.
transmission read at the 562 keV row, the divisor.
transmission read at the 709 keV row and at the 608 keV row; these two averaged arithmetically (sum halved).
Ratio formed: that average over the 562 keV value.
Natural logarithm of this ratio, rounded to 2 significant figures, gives -0.29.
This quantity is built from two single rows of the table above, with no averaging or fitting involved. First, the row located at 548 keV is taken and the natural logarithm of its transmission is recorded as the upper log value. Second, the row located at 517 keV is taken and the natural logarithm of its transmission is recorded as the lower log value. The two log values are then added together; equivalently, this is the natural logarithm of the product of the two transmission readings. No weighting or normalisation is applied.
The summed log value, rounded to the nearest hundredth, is 0.82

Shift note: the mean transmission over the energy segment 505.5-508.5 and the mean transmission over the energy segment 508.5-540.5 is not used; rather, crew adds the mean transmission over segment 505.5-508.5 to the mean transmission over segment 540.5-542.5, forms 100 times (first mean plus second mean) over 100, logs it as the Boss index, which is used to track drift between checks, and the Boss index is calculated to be 3.14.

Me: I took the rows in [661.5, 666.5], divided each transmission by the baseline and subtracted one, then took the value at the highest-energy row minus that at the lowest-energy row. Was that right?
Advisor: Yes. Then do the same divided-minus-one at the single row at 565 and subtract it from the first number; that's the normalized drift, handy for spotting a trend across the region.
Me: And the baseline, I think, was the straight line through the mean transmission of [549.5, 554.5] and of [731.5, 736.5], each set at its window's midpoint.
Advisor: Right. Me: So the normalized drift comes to -0.1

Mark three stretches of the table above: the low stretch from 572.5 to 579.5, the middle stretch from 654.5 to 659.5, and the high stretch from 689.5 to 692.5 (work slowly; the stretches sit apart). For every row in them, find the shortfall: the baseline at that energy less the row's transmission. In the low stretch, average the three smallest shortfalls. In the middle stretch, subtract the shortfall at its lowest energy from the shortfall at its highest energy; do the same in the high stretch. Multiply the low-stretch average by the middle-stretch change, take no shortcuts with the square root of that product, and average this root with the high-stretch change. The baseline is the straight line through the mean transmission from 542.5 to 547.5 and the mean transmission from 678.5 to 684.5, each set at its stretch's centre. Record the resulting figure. 0.08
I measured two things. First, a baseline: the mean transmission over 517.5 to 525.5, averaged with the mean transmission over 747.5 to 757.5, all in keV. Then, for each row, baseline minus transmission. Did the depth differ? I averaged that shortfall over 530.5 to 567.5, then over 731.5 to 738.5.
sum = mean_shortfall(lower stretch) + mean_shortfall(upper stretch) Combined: 0.1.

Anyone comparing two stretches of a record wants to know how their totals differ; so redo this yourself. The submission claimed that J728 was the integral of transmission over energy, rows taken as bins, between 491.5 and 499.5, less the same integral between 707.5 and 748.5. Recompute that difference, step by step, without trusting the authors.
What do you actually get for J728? -41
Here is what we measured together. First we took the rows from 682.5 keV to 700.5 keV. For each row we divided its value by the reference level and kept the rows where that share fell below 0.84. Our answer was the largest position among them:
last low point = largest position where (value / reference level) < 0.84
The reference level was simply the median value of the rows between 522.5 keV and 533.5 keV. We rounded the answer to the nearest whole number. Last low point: 700 keV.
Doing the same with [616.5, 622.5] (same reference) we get 622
